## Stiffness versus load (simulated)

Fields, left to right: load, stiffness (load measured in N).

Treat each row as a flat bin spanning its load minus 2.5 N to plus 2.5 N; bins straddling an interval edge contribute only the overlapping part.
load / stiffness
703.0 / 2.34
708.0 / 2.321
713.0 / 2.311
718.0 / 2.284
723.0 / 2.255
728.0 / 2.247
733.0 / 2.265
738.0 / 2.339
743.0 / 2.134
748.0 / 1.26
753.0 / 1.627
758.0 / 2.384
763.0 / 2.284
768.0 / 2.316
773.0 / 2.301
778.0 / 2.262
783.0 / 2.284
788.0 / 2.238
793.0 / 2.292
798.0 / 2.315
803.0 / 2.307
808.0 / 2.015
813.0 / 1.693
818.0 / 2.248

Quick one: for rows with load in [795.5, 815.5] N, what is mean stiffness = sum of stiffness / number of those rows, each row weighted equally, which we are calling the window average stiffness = 2.08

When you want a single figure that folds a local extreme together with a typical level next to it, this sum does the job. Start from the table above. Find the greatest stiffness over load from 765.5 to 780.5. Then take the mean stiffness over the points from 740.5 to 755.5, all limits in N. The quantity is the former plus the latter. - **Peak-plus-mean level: 3.99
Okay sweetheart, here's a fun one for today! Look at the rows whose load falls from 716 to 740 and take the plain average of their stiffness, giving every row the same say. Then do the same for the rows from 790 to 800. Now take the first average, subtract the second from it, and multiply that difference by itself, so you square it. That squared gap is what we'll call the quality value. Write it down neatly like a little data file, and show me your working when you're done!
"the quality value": 0.001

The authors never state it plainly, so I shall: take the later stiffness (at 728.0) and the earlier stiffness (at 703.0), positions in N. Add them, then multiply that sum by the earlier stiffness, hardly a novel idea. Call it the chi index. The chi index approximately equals 10.7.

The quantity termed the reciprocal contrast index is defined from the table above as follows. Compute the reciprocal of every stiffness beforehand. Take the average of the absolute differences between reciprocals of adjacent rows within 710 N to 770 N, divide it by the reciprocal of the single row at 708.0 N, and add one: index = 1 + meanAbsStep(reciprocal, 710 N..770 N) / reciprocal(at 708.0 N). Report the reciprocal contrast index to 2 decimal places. 1.17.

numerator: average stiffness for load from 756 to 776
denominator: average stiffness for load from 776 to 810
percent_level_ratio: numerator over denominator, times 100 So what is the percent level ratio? 103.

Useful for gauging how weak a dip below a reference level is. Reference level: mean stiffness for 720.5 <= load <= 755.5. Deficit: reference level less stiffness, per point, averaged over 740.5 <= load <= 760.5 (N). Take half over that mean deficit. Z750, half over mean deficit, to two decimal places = 3.00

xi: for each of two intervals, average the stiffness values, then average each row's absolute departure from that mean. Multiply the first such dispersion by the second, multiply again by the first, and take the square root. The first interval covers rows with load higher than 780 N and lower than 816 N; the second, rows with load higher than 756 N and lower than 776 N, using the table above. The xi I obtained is 0.031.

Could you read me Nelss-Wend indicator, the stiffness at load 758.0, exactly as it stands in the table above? 2.384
